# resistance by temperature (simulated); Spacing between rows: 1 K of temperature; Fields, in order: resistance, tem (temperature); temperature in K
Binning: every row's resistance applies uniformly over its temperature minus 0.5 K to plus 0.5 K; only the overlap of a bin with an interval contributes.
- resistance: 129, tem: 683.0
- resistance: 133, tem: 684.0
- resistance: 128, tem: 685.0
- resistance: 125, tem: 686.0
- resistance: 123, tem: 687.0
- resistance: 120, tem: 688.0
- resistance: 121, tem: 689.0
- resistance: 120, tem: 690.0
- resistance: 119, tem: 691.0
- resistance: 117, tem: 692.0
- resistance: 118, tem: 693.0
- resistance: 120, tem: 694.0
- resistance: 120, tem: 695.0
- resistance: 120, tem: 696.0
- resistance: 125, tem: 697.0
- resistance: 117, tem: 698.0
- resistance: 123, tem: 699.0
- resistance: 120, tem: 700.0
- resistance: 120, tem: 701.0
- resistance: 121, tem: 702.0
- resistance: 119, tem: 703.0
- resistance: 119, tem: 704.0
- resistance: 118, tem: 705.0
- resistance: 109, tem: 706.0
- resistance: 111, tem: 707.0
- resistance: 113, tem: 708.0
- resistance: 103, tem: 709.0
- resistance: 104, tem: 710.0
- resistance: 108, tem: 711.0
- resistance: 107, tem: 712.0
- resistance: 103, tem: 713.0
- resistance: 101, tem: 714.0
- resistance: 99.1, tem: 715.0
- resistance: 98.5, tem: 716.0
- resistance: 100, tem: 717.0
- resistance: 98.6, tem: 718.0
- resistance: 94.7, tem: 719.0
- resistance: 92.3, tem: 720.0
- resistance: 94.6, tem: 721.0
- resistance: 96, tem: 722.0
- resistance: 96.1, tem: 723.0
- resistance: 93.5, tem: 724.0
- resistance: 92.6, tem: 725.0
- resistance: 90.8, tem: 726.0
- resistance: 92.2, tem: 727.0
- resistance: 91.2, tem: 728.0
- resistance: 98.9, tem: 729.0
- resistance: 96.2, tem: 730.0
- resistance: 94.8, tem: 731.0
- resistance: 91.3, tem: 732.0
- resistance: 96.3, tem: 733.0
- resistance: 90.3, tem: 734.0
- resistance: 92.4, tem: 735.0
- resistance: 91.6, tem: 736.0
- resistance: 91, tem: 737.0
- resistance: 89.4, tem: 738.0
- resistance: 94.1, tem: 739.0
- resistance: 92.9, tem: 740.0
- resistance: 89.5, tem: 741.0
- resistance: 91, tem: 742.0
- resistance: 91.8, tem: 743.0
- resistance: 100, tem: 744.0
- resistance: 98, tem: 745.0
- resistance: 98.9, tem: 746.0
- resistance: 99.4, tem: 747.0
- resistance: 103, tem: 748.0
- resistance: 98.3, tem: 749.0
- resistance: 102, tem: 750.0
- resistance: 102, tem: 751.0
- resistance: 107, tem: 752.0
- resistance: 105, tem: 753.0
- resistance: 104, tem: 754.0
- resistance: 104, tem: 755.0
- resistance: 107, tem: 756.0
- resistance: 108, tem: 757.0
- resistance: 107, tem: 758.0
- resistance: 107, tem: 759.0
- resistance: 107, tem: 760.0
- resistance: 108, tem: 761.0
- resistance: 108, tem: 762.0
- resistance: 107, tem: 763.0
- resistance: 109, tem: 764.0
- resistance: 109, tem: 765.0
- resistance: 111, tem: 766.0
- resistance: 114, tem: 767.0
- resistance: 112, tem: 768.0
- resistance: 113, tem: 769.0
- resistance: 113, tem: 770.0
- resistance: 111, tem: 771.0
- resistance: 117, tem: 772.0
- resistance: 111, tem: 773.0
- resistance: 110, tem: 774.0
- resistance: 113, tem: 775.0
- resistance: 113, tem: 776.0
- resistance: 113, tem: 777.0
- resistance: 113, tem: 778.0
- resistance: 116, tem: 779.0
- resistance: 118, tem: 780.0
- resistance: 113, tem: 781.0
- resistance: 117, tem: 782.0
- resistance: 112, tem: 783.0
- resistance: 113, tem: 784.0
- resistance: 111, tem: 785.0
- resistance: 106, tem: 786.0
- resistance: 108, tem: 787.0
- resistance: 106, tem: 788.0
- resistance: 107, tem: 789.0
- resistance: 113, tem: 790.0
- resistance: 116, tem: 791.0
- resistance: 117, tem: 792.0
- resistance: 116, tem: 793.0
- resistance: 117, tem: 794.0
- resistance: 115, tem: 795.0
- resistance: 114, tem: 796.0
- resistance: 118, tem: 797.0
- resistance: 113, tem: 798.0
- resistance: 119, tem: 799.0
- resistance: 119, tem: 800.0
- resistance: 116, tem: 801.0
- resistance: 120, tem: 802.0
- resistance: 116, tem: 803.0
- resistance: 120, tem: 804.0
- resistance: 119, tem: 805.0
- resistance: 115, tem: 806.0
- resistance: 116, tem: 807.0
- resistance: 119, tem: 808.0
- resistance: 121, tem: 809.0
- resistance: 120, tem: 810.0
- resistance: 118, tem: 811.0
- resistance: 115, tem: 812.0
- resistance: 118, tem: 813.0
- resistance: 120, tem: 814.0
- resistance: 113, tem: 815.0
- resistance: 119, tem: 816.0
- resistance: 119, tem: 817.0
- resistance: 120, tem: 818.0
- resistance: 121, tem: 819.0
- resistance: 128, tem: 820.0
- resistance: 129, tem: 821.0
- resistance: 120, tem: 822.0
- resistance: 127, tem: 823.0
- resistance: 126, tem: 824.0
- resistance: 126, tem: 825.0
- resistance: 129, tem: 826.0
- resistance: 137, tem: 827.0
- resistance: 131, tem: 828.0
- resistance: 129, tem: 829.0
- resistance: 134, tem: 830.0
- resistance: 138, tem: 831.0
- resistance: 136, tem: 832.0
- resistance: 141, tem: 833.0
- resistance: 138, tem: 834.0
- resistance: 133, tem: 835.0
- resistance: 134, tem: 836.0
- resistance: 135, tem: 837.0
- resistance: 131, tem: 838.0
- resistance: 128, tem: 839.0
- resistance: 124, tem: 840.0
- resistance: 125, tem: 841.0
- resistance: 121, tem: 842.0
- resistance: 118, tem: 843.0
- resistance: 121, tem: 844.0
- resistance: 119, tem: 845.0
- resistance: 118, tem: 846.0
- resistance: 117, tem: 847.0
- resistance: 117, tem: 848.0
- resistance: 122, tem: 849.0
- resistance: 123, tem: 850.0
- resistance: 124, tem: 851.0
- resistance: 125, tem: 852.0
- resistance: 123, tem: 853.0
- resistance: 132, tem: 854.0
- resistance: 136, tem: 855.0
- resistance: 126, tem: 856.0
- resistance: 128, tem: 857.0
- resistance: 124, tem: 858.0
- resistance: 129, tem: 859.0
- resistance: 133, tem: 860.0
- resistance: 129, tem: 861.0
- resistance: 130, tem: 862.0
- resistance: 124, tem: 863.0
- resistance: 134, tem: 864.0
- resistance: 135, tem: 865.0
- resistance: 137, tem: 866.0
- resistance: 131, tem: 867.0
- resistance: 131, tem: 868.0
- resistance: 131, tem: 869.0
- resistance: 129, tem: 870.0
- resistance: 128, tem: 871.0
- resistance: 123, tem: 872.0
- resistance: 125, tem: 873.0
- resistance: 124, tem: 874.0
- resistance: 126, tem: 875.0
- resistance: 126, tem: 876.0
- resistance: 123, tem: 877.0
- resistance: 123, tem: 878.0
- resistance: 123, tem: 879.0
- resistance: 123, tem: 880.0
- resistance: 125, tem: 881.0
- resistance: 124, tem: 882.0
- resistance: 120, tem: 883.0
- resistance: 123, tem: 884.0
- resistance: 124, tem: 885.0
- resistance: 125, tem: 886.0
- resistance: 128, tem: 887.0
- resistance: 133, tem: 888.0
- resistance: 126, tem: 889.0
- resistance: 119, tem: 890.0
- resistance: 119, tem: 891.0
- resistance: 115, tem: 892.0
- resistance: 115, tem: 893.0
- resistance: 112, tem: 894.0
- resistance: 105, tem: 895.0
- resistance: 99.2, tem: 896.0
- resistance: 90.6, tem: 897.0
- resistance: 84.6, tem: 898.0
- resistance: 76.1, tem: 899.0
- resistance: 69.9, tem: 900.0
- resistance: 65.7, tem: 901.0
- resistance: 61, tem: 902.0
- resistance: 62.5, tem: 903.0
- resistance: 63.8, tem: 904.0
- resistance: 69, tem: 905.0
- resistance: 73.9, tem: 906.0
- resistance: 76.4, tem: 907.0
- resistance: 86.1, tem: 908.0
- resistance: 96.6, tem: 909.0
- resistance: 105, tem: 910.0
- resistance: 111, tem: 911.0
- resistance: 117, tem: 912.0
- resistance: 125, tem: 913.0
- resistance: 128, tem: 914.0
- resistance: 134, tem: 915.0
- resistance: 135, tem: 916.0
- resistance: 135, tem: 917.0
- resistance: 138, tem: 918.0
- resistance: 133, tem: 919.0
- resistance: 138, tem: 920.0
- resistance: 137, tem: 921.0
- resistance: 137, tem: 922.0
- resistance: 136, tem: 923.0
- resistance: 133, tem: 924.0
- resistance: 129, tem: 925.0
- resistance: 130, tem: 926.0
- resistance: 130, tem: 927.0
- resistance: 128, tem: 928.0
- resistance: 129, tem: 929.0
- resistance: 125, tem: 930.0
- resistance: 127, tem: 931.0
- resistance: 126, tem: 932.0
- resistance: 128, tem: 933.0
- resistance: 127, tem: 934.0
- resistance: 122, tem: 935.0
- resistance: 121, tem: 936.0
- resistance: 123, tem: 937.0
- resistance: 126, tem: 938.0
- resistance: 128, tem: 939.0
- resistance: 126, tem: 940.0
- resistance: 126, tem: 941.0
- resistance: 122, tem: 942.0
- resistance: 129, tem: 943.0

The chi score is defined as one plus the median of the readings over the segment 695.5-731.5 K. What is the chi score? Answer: 103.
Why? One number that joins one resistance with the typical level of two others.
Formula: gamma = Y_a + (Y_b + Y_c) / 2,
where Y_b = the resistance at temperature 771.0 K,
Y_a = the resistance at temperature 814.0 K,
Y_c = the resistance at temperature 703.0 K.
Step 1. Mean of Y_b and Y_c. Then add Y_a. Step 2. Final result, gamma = 235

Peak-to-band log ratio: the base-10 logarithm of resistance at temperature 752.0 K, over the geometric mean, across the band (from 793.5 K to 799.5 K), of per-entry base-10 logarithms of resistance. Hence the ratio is 0.98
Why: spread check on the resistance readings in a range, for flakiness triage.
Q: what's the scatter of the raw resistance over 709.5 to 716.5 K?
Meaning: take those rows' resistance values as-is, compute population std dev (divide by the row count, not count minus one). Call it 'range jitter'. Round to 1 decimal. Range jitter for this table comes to 3.4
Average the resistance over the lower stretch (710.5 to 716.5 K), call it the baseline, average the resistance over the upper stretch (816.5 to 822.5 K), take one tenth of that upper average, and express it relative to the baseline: 0.1195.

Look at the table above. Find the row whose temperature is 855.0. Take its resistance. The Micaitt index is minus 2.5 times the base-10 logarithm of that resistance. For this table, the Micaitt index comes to -5.33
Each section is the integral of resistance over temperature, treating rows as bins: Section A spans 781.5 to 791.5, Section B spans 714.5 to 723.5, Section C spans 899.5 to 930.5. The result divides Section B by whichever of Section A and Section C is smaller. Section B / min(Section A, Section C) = 0.8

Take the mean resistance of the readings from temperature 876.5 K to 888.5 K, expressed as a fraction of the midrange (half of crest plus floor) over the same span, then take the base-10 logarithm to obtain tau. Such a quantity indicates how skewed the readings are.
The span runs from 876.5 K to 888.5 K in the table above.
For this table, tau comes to -0.0069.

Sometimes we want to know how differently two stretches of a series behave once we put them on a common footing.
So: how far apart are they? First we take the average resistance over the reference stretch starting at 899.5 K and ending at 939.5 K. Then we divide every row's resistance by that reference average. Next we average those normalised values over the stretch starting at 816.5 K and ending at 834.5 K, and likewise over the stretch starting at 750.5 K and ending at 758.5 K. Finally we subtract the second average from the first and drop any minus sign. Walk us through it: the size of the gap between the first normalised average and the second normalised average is 0.209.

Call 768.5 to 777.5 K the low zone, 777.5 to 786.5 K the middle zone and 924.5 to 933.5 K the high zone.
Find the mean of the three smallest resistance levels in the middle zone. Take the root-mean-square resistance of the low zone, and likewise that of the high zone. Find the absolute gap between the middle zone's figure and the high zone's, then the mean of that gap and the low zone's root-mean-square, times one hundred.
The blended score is 6551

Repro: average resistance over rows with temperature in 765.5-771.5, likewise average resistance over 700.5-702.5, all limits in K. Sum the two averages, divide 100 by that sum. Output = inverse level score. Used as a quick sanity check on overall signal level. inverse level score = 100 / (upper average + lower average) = 0.429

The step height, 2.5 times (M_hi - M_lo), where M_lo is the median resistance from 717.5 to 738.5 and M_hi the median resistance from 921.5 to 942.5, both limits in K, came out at 86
